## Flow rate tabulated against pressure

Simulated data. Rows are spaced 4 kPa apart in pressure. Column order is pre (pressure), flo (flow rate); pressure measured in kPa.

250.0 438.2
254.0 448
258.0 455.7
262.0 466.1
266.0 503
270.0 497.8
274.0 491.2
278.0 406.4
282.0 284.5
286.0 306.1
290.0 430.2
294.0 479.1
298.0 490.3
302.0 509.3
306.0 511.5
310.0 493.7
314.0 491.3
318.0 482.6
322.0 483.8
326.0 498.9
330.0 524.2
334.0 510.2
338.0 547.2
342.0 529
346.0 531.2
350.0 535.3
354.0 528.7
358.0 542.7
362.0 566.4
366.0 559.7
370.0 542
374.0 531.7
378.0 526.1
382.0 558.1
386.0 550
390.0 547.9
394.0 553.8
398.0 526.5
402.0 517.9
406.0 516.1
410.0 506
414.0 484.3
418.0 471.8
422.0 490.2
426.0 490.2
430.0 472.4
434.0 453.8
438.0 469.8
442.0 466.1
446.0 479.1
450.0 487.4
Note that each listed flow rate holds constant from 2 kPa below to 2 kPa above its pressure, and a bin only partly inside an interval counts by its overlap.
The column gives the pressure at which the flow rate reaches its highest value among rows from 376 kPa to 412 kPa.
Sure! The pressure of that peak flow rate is 382.0 kPa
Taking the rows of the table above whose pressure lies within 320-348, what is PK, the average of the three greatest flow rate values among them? 536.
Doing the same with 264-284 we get 497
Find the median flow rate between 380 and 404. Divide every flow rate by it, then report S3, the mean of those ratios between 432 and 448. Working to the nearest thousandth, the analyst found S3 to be 0.851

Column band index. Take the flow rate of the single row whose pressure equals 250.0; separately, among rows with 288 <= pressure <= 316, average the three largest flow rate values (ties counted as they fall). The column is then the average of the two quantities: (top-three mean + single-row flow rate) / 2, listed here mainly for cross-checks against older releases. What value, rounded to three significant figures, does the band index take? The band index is 472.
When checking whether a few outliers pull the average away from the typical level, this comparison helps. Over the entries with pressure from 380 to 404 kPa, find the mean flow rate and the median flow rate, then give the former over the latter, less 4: -3.01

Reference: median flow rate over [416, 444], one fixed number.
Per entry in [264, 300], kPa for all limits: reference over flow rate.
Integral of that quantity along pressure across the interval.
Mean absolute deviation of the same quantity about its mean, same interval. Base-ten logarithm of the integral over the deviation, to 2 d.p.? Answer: 2.29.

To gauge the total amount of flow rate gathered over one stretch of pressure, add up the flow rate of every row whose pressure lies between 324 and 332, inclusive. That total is 1023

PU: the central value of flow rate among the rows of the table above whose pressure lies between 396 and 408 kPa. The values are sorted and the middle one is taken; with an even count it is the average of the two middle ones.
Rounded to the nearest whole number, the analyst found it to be 518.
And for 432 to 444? 466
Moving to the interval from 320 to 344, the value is 517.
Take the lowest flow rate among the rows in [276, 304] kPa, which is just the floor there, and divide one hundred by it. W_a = 0.351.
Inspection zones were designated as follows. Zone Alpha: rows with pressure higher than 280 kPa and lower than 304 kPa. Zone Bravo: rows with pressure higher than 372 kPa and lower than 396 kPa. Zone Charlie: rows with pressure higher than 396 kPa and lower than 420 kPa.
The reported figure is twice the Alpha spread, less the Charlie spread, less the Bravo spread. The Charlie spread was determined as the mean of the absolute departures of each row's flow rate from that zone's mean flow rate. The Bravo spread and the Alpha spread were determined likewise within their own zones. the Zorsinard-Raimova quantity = 134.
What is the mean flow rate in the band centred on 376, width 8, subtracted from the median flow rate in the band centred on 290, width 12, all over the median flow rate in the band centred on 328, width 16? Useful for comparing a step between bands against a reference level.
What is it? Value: -0.20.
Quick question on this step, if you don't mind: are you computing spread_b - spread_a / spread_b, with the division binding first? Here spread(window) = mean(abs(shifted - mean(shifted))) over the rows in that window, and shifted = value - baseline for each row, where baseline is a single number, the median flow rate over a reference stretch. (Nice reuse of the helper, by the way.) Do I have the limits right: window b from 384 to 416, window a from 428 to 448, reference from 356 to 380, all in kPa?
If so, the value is 19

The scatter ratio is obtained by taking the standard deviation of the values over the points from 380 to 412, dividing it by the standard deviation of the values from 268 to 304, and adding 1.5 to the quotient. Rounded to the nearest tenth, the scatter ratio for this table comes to 1.7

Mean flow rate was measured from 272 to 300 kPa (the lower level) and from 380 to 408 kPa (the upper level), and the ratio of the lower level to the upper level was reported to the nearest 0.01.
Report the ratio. 0.77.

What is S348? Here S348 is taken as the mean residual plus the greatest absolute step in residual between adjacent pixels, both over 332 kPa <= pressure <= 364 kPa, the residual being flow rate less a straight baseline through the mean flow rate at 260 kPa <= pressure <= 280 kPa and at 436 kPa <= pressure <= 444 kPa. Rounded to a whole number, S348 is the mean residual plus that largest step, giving 103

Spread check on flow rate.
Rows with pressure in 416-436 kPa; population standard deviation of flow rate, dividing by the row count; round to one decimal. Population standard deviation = 13.6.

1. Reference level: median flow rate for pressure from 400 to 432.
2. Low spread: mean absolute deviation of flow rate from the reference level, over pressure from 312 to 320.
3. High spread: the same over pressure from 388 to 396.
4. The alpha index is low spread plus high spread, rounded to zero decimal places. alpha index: 65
